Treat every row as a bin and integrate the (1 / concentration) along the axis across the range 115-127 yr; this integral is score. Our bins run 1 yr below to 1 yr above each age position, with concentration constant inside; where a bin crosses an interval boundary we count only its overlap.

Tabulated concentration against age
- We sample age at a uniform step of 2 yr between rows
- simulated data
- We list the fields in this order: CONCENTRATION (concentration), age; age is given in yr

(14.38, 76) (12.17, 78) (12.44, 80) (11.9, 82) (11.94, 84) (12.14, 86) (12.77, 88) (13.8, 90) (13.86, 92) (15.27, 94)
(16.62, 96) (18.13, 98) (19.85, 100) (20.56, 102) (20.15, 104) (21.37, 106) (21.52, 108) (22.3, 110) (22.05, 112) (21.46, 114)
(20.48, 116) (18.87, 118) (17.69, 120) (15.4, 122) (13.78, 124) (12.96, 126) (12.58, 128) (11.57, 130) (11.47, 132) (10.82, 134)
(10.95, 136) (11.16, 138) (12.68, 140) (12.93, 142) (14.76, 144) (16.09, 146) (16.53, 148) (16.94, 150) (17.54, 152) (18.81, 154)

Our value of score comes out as 0.7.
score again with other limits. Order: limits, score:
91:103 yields 0.7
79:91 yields 1.0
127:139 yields 1.1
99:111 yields 0.6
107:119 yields 0.6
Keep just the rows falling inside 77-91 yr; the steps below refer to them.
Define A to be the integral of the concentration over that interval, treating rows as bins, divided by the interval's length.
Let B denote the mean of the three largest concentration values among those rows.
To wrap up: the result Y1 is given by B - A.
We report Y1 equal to 0.6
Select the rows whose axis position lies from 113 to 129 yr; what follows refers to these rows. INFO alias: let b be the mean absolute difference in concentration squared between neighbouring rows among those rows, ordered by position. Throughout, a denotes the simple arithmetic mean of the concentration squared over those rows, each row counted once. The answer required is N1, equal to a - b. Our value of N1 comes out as 245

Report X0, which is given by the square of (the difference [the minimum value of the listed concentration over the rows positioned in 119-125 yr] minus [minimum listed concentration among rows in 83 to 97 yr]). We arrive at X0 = 3.4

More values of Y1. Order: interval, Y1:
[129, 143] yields 0.7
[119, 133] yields 2.0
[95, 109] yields 1.4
